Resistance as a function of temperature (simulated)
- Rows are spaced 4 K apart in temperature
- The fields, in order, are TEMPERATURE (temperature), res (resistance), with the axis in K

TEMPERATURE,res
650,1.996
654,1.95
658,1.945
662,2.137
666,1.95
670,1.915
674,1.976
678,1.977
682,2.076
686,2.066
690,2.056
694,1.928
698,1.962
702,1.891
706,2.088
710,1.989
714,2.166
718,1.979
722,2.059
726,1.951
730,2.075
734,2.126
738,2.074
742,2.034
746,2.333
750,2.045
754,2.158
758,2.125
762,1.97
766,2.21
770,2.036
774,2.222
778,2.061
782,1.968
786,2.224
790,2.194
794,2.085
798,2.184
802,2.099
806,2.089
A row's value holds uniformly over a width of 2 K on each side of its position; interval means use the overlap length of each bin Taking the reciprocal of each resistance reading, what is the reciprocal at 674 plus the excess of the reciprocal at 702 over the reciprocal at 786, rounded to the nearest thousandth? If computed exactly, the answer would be 0.585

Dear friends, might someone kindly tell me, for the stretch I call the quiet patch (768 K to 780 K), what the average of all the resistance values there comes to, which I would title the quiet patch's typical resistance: 2.106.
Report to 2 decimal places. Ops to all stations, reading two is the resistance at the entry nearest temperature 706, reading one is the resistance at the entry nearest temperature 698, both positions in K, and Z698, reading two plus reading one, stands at 4.05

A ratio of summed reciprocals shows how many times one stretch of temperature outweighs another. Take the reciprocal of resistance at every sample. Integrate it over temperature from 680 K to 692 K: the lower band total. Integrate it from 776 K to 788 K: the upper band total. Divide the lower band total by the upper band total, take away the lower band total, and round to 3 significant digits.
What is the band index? -4.80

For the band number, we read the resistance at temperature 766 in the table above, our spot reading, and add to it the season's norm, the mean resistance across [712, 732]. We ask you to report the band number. 4.26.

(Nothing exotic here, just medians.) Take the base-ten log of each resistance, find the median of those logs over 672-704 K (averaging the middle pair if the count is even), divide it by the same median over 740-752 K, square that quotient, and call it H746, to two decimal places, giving 0.91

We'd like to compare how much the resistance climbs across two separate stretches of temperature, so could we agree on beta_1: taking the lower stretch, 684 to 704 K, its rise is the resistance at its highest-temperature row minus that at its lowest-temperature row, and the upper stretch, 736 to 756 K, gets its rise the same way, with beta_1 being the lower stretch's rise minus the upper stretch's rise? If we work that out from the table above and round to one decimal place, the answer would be -0.3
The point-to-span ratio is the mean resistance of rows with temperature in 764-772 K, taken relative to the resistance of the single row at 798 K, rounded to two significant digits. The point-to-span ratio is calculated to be 0.97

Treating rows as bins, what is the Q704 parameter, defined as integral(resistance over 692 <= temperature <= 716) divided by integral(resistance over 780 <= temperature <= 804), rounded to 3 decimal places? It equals 0.943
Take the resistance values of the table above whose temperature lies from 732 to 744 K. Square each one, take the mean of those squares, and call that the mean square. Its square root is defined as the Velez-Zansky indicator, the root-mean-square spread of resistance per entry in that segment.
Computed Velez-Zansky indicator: 2.08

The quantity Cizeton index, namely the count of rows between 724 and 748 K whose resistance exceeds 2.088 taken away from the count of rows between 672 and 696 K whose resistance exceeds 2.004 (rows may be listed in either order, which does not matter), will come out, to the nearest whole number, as 1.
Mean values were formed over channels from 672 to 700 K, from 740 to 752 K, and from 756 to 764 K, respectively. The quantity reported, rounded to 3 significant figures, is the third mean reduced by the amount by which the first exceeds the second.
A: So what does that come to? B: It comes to 2.18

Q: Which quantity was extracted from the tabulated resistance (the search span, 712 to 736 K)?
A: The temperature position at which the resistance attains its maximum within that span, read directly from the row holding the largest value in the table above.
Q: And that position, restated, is 714 K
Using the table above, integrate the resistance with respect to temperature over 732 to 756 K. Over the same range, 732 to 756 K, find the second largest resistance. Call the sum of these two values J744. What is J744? 53.2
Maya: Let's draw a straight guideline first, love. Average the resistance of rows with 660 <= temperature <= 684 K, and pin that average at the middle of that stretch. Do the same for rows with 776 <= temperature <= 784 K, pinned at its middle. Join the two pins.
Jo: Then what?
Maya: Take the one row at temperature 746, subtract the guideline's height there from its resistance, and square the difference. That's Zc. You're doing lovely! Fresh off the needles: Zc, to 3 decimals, 0.103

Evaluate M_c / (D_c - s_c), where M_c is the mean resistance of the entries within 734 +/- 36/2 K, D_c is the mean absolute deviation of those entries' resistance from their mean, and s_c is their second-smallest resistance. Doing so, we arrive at -1.09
